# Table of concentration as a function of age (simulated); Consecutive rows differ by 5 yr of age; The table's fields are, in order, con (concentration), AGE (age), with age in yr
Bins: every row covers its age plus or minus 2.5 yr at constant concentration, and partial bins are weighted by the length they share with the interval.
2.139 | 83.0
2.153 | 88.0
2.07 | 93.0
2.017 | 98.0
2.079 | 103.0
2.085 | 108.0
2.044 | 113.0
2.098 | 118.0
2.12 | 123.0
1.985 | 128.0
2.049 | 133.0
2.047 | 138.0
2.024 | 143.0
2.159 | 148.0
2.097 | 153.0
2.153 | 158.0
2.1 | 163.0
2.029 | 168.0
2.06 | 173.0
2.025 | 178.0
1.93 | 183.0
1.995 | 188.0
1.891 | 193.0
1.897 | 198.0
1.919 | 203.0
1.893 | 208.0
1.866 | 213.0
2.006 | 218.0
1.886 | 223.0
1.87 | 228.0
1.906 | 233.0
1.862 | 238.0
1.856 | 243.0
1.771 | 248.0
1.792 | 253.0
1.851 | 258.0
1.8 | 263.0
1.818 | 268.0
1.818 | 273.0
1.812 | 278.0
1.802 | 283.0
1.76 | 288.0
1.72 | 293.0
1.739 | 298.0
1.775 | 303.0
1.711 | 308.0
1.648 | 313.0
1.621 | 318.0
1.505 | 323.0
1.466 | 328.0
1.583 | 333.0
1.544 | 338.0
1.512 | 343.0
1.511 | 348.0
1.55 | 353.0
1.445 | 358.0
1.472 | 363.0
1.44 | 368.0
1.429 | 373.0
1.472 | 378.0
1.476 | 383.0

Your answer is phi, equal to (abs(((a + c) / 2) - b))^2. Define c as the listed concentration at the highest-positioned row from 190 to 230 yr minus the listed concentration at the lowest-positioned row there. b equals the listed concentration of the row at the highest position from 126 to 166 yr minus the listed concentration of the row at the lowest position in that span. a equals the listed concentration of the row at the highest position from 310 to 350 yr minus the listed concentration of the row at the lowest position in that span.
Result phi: 0.0376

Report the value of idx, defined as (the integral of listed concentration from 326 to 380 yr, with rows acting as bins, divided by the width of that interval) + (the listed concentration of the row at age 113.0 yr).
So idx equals 3.54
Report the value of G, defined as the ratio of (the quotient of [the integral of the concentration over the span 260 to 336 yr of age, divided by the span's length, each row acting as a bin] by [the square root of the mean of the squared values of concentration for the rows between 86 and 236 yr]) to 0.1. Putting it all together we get 8.5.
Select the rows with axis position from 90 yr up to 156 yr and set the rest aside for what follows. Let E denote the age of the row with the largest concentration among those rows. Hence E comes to 148.0 yr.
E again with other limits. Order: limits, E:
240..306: 243.0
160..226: 163.0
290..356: 303.0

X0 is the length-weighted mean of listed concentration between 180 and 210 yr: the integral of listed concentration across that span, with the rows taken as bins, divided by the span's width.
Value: 1.923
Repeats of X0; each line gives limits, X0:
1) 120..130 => 2.058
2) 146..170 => 2.108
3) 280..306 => 1.759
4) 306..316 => 1.675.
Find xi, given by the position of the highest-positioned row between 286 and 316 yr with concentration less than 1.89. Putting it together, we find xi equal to 313.0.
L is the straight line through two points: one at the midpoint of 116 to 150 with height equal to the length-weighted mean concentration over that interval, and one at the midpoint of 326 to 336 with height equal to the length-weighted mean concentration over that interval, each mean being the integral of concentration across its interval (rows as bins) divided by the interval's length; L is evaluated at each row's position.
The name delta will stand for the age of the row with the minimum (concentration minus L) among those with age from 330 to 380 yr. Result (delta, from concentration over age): 358.0 yr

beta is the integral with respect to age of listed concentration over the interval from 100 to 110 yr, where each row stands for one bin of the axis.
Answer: 20.8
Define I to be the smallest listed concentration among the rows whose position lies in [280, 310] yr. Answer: 1.711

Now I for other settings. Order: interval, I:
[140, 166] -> 2.024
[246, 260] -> 1.771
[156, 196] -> 1.891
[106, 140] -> 1.985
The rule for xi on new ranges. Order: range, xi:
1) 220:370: 368.0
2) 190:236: 228.0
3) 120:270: 268.0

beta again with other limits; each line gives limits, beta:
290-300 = 17.3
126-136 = 20.2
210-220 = 19.3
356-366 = 14.6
